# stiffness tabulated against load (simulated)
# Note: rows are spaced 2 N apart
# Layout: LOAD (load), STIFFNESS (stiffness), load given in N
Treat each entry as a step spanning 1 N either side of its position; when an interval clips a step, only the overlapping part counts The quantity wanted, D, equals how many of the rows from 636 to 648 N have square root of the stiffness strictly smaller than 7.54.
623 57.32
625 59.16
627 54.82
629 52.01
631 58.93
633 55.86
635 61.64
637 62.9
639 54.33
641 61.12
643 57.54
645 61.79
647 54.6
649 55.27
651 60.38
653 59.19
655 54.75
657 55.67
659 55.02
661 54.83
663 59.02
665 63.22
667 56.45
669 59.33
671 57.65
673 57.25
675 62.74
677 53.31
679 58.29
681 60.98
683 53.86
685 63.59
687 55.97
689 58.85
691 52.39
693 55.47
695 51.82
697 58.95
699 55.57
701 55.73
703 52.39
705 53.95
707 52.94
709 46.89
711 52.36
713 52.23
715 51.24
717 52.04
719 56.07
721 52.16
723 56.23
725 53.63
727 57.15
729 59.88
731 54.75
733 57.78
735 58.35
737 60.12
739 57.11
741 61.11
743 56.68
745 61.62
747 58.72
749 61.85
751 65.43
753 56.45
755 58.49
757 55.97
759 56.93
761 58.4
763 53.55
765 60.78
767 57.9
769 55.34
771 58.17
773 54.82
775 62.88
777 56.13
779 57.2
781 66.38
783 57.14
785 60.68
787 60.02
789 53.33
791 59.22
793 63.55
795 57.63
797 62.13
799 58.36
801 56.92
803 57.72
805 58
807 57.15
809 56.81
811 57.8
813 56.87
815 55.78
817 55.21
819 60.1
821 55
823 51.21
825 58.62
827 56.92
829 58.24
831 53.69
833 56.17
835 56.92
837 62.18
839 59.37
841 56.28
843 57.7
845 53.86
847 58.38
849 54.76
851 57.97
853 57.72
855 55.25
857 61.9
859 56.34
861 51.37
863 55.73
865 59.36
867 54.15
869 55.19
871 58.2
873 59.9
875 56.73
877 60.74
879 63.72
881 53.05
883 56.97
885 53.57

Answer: 2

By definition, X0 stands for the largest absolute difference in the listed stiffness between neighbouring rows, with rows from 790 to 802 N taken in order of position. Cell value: 6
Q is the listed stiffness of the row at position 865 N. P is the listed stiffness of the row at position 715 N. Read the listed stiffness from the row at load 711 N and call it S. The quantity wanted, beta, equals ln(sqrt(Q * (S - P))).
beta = 2.1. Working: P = 51.24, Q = 59.36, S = 52.36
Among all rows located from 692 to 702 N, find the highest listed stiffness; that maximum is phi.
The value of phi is 58.95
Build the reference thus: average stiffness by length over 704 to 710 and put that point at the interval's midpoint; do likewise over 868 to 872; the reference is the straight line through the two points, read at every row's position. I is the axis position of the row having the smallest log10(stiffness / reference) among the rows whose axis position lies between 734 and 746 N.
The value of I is 743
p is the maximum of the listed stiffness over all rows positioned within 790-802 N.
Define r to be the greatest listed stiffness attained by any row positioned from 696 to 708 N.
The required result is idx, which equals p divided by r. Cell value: 1.078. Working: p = 63.55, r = 58.95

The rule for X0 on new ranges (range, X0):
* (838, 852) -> 5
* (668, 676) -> 5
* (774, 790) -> 9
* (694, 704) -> 7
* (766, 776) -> 8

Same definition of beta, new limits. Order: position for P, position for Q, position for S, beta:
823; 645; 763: 2.5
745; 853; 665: 2.3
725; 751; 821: 2.2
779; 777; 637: 2.9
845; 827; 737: 2.9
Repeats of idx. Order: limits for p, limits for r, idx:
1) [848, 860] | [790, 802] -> 0.974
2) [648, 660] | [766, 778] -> 0.960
